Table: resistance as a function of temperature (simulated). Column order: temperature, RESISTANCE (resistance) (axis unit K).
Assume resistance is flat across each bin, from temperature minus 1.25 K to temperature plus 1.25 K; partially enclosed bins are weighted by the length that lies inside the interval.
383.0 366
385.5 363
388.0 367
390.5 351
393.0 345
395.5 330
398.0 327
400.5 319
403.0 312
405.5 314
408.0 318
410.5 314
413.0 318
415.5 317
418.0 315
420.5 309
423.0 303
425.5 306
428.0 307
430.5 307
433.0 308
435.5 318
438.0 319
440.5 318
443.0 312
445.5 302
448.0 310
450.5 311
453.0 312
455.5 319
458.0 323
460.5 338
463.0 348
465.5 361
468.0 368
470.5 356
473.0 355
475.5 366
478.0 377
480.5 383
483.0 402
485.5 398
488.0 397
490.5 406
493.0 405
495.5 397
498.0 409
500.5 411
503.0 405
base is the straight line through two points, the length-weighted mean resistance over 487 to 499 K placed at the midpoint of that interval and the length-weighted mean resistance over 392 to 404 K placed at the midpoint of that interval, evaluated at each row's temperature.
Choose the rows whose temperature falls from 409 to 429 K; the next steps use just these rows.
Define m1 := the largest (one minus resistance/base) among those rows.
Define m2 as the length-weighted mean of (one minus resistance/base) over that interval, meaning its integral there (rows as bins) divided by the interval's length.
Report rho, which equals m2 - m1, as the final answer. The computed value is -0.033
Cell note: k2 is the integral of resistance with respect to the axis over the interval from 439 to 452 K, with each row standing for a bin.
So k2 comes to 4040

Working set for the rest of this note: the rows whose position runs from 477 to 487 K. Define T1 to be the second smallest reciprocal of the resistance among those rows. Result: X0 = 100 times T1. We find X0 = 0.251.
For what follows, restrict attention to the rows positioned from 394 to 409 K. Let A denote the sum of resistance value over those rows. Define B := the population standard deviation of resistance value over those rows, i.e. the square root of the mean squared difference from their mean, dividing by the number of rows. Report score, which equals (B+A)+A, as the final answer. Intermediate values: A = 1920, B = 6.5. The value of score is 3847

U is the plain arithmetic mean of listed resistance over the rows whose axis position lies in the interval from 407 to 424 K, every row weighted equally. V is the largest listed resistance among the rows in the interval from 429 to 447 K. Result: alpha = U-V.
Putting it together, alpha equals -6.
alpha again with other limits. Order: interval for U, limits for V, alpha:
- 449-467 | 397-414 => 3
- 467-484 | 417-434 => 57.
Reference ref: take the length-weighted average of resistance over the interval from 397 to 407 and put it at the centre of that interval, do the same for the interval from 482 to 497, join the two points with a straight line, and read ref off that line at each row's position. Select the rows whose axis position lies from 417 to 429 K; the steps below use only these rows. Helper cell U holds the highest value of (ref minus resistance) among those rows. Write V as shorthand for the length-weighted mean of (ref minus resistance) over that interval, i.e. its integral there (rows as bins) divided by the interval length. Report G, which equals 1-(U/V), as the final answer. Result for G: -0.19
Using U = 35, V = 30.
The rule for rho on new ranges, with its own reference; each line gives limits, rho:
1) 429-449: -0.039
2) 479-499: -0.024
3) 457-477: -0.061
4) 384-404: -0.109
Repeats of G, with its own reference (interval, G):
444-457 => -0.08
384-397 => 0.58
